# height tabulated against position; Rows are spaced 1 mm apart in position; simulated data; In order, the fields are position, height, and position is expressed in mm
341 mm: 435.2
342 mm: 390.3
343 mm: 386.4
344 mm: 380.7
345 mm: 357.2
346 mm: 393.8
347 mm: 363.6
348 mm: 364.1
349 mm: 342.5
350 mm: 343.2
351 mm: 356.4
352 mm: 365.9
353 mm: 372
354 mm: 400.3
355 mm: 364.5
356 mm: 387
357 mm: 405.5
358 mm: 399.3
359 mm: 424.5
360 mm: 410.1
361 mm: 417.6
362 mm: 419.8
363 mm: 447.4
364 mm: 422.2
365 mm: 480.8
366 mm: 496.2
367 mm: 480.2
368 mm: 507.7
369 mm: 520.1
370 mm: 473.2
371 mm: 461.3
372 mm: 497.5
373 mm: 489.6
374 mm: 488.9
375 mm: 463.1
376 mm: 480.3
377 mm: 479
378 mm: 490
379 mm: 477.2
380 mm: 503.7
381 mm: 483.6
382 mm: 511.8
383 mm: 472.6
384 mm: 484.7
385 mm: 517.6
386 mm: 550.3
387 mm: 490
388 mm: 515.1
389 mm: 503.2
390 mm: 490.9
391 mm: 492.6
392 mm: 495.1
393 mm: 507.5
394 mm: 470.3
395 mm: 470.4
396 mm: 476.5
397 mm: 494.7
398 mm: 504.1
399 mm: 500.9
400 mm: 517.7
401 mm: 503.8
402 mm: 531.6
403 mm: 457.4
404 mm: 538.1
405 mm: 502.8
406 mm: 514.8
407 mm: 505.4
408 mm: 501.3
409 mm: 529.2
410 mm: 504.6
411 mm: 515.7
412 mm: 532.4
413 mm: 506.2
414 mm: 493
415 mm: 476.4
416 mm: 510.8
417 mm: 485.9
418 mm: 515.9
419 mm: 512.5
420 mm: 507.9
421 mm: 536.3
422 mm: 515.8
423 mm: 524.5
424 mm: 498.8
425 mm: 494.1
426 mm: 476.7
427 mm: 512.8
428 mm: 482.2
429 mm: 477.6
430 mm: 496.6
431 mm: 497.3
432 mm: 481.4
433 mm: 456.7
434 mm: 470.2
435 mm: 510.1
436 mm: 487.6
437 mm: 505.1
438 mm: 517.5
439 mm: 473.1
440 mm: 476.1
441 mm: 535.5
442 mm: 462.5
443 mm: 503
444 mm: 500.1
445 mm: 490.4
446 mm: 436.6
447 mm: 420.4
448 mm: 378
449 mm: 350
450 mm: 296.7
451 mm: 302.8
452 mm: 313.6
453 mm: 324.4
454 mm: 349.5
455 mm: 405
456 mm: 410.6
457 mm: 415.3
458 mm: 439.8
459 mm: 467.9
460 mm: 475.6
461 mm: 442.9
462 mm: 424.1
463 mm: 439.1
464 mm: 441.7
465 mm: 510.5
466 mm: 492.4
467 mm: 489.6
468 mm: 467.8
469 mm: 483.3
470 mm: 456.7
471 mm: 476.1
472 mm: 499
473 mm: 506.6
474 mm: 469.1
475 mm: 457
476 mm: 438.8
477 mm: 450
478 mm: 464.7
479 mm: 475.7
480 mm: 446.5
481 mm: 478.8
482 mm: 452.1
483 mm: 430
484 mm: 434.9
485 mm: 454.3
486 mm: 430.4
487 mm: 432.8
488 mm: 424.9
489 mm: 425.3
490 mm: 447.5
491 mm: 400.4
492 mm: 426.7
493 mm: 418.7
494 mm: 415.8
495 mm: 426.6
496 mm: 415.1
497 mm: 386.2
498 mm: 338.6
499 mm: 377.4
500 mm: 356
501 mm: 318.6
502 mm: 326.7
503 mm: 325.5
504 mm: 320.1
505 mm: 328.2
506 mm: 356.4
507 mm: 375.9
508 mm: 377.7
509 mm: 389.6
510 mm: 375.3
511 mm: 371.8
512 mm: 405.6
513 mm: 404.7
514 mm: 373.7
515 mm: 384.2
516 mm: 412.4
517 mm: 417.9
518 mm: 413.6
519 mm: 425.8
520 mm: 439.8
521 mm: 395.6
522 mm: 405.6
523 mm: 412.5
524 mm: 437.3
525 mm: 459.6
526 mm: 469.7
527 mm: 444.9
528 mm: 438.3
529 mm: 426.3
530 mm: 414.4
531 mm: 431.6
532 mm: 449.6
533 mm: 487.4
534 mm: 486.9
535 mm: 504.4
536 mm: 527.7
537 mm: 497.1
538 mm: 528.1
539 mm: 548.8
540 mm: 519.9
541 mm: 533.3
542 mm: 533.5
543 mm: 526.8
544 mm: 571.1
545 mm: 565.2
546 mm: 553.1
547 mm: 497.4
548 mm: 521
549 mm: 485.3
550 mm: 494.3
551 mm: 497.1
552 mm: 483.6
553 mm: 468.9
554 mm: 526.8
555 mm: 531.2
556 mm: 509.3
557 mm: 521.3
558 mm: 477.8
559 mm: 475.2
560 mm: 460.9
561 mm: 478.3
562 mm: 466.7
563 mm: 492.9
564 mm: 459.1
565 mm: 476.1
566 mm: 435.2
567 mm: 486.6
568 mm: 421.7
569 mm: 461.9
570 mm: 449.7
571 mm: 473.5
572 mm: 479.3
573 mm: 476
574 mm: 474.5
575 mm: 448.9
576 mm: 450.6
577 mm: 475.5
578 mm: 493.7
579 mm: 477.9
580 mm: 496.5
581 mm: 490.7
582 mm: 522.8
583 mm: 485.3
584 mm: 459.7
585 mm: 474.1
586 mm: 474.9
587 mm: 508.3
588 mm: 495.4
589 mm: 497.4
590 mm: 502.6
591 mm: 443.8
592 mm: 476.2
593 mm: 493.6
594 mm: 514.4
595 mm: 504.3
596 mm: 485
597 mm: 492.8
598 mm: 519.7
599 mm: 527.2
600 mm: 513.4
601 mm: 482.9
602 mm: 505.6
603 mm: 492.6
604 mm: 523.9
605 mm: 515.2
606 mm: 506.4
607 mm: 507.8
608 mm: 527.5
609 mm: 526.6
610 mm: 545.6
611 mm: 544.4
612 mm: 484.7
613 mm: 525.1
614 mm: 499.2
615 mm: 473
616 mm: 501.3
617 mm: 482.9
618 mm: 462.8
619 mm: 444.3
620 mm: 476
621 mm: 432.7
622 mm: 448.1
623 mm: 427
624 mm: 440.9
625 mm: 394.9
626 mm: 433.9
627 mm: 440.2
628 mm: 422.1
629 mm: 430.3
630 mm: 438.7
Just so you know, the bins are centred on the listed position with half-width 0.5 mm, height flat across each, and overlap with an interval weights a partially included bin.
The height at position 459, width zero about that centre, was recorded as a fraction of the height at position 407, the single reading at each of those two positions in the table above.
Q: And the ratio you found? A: 0.93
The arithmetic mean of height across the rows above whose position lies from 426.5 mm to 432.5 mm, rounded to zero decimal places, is 491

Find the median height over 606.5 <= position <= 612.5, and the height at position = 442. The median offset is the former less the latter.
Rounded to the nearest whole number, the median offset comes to 65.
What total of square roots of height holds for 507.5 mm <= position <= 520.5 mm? 260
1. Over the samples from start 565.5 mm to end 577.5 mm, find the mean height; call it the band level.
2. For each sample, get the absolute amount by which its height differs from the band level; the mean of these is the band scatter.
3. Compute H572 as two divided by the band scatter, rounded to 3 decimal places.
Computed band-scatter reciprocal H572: 0.121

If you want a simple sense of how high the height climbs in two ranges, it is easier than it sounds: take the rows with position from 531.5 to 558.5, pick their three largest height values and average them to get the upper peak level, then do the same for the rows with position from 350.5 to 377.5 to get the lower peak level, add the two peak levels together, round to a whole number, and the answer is 1072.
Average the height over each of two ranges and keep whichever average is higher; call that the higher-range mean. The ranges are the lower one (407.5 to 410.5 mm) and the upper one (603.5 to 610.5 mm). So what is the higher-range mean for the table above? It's 522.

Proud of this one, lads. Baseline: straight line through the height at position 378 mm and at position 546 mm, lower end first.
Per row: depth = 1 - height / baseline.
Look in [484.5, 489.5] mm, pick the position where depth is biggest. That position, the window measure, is 488 mm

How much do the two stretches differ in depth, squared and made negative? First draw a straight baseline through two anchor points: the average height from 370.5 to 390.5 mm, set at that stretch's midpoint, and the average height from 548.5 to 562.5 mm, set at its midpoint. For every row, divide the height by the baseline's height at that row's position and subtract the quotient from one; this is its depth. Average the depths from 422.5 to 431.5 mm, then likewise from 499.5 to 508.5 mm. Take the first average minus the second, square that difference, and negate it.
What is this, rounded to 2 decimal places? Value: -0.10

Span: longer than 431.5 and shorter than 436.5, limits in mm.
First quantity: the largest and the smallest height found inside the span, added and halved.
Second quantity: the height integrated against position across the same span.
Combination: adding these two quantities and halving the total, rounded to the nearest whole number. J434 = 1445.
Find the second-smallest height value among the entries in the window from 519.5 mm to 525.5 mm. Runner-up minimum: 405.6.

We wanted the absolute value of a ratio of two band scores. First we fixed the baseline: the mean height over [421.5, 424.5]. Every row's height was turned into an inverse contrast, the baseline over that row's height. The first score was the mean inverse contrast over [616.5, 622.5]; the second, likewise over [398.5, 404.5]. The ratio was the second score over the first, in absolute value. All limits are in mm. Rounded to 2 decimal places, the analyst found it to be 0.90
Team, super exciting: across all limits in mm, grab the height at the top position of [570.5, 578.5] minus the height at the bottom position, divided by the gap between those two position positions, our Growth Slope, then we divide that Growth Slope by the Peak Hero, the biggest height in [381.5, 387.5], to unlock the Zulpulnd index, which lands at 0.01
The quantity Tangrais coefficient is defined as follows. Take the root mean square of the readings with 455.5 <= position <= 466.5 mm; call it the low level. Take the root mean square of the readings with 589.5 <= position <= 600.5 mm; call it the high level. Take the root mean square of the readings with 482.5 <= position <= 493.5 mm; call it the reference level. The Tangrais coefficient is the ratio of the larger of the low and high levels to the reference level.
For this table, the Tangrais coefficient 1.16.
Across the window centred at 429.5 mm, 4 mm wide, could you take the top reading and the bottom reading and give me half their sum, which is 487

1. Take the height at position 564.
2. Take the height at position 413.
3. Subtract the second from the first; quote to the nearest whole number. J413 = -47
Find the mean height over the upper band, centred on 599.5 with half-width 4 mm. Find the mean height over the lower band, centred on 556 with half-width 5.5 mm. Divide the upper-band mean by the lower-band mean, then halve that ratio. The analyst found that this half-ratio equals 0.509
